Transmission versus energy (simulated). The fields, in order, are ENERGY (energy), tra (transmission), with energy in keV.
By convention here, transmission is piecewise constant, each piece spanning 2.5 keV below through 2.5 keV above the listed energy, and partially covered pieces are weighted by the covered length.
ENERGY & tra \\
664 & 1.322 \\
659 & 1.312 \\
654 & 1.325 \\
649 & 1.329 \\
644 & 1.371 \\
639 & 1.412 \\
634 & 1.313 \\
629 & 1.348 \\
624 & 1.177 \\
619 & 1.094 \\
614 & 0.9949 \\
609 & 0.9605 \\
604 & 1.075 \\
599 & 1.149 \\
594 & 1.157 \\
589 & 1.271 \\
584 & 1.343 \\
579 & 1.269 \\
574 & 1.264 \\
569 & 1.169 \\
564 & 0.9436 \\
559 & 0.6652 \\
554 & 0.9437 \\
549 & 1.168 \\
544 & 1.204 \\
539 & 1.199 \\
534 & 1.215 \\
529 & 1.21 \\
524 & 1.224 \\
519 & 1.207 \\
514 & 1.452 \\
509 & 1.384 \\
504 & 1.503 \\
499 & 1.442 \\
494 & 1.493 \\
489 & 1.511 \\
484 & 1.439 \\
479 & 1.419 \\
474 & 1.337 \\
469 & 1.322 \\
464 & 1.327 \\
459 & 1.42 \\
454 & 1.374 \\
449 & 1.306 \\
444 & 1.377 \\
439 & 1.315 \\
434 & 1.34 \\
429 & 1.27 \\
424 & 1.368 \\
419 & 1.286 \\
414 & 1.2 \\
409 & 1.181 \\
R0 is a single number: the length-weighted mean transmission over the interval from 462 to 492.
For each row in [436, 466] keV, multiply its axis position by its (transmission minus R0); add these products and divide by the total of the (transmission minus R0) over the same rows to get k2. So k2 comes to 449.0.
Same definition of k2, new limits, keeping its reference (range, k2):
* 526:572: 553.1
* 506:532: 524.8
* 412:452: 427.5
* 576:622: 604.5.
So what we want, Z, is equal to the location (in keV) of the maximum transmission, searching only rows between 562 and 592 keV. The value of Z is 584 keV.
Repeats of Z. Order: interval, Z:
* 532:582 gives 579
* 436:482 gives 459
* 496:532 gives 504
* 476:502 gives 489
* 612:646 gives 639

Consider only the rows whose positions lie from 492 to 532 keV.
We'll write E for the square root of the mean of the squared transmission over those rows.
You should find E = 1.37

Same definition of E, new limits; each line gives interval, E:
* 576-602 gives 1.24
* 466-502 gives 1.42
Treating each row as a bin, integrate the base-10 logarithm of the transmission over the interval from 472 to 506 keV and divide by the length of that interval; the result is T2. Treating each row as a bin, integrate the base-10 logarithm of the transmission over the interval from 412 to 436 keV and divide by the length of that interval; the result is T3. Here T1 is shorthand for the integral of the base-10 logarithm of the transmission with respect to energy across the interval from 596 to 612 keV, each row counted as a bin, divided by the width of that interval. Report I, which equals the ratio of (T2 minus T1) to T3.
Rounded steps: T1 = 0.025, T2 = 0.161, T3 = 0.11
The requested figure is 1.2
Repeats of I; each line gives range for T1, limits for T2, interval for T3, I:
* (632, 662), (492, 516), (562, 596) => 0.4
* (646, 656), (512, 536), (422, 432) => -0.2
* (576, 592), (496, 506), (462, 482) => 0.4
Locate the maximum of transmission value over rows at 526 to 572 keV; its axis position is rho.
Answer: 534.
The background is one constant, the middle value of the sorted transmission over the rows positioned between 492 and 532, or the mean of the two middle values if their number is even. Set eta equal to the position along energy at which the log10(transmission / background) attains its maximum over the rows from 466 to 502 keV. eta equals 489 keV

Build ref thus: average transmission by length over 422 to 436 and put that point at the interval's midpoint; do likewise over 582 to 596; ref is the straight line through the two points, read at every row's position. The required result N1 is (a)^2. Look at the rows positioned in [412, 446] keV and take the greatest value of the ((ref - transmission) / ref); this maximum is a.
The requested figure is 0.0096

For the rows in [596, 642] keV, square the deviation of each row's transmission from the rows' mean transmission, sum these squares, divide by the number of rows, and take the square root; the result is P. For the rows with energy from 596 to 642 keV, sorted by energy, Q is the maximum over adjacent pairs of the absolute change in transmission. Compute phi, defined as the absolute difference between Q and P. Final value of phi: 0.02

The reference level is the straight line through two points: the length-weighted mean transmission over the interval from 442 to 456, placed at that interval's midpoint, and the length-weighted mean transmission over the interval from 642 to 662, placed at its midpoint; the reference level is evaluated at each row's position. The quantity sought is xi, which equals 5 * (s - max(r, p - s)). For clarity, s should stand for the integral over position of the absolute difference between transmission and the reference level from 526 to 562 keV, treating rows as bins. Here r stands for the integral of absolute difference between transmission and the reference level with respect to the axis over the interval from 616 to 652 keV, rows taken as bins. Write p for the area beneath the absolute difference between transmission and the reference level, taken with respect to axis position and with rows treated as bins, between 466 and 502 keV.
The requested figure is 31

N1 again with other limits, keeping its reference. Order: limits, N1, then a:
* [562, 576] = 0.0654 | 0.26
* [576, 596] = 0.0061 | 0.08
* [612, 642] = 0.0409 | 0.20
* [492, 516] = 0.0052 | -0.07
